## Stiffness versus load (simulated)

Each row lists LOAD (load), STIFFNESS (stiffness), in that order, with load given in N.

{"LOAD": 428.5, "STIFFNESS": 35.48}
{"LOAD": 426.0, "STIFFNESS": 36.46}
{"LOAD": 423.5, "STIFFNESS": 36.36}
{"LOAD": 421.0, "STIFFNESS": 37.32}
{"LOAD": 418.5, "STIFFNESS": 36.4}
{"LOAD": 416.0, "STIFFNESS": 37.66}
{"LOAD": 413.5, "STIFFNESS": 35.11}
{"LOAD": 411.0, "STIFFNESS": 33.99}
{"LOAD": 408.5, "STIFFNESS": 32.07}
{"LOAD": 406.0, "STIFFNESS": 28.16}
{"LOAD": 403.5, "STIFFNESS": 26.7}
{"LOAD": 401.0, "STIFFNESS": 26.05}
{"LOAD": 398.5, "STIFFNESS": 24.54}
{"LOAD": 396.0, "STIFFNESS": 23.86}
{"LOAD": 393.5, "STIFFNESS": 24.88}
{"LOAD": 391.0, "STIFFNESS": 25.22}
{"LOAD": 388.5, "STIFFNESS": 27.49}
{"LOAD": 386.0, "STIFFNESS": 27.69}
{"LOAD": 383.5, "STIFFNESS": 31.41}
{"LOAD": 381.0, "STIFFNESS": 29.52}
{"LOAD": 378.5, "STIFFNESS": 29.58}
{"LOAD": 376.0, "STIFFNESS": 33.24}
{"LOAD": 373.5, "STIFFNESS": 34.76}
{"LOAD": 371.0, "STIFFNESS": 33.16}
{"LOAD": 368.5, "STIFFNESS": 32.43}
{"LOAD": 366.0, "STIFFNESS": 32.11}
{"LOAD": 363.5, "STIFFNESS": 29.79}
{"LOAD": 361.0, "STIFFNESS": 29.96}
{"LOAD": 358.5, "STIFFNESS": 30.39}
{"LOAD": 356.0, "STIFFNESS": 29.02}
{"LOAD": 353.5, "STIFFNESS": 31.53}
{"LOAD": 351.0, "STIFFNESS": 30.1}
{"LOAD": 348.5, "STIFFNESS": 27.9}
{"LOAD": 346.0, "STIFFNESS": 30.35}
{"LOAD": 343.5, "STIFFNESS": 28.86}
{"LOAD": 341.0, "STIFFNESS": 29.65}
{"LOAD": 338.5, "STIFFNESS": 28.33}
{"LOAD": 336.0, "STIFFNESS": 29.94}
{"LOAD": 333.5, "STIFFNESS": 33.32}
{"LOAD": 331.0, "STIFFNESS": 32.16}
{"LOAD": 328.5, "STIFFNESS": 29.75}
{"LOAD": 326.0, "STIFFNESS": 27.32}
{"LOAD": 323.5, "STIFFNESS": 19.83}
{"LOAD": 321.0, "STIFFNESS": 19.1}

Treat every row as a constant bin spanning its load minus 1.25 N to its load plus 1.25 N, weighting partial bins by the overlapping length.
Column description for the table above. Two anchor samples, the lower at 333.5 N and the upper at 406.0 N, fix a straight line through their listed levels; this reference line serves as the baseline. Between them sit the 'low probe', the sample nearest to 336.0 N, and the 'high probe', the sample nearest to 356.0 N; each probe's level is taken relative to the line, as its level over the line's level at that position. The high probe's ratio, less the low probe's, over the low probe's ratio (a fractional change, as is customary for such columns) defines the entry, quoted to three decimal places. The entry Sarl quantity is 0.013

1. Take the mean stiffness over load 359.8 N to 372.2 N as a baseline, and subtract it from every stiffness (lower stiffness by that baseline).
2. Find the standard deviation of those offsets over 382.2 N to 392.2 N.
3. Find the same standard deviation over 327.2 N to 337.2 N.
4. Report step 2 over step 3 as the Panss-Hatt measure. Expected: 1.5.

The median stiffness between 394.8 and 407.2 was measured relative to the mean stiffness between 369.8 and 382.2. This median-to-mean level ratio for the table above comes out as 0.81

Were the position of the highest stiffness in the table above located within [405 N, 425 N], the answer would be 416.0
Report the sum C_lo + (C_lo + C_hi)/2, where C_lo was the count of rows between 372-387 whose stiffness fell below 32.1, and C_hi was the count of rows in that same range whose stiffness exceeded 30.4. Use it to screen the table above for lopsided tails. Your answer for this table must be 7.5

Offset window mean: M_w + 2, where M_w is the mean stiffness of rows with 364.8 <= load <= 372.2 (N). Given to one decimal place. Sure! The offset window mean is 34.6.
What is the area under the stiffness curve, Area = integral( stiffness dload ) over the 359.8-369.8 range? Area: 311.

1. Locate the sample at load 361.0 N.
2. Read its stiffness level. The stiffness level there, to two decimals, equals 29.96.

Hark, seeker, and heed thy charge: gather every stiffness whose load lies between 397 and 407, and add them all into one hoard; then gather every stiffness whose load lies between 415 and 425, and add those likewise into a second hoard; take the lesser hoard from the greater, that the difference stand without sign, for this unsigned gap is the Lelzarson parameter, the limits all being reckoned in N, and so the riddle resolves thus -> 42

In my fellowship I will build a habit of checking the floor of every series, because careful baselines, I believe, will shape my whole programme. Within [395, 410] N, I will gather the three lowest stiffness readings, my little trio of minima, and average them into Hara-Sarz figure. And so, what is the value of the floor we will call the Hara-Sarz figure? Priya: 24.8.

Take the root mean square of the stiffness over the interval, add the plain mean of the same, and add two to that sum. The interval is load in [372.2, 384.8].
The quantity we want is 65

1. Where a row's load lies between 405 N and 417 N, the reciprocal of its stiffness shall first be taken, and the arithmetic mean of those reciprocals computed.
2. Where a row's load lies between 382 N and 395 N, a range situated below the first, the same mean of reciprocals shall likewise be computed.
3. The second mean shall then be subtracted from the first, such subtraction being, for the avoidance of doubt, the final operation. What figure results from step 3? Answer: -0.007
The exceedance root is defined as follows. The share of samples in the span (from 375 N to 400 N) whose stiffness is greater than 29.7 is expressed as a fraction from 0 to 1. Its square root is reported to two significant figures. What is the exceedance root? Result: 0.45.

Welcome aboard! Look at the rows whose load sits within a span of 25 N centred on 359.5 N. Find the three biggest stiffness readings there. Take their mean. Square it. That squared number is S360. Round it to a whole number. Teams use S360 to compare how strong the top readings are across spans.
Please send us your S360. 1061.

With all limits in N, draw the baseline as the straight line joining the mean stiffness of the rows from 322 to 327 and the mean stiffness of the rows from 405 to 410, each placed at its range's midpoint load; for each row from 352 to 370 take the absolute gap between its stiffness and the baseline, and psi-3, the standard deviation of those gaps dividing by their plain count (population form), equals 1.05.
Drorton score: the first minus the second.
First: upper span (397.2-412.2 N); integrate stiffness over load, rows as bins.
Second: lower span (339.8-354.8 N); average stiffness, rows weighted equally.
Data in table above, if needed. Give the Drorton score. 399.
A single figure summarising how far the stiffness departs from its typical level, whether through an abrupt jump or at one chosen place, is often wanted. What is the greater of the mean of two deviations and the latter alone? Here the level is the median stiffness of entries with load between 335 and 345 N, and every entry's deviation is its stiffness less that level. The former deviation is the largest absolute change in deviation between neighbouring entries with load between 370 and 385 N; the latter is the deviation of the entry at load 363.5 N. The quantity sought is 2.1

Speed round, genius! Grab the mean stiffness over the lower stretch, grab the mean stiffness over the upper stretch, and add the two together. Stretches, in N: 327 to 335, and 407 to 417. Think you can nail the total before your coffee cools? 66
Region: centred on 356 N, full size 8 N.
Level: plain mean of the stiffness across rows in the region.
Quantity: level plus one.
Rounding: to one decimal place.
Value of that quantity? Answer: 31.3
